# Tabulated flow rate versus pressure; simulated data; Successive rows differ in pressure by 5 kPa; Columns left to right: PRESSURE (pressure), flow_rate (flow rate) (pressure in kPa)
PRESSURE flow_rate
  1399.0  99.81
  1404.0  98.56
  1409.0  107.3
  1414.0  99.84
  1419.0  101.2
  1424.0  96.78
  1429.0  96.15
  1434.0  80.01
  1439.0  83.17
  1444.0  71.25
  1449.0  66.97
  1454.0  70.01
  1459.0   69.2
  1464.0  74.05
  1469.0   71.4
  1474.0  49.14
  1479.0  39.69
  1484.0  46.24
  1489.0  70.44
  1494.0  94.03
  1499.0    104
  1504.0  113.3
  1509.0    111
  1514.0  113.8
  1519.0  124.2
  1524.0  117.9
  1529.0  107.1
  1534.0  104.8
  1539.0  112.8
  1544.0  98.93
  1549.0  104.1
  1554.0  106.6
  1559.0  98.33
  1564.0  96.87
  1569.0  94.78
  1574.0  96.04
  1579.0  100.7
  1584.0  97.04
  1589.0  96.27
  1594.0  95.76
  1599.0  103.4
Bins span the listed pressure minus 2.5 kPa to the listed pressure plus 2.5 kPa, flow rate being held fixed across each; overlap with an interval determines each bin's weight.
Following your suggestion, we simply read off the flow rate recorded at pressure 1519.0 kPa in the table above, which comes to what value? 124.2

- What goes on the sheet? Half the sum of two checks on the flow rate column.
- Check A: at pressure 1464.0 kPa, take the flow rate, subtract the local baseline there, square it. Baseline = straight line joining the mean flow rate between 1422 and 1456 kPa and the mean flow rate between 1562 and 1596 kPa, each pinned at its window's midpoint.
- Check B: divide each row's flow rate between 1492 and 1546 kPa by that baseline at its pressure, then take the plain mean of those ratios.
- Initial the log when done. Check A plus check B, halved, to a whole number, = 45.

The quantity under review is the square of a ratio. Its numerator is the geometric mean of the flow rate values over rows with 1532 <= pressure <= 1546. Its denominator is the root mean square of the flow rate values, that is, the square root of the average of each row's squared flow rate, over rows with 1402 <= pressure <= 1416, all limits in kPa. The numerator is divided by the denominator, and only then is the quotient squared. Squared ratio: 1.07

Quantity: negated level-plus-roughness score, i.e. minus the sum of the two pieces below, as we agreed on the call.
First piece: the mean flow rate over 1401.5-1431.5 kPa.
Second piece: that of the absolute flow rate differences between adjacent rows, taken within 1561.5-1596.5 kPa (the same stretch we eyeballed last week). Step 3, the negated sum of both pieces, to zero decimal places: -102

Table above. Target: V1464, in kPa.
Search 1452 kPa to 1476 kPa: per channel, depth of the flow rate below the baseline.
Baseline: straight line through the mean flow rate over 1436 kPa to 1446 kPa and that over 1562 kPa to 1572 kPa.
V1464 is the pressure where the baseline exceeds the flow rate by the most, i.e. 1474.0 kPa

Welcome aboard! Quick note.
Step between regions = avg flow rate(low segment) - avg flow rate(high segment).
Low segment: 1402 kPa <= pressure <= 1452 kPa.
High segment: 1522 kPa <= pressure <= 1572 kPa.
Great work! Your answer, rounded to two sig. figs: -14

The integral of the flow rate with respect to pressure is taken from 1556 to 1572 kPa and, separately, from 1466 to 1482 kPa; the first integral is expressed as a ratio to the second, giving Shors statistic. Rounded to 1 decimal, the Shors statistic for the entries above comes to 1.8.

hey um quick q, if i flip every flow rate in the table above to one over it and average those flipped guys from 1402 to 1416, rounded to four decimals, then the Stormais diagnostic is 0.0098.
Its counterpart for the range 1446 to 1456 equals 0.0146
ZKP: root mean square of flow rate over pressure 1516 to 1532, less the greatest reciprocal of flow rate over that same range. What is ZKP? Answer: 117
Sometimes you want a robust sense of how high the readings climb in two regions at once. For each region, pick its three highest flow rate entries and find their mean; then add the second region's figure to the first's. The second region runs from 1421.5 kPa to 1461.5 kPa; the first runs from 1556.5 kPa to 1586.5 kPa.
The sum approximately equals 191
